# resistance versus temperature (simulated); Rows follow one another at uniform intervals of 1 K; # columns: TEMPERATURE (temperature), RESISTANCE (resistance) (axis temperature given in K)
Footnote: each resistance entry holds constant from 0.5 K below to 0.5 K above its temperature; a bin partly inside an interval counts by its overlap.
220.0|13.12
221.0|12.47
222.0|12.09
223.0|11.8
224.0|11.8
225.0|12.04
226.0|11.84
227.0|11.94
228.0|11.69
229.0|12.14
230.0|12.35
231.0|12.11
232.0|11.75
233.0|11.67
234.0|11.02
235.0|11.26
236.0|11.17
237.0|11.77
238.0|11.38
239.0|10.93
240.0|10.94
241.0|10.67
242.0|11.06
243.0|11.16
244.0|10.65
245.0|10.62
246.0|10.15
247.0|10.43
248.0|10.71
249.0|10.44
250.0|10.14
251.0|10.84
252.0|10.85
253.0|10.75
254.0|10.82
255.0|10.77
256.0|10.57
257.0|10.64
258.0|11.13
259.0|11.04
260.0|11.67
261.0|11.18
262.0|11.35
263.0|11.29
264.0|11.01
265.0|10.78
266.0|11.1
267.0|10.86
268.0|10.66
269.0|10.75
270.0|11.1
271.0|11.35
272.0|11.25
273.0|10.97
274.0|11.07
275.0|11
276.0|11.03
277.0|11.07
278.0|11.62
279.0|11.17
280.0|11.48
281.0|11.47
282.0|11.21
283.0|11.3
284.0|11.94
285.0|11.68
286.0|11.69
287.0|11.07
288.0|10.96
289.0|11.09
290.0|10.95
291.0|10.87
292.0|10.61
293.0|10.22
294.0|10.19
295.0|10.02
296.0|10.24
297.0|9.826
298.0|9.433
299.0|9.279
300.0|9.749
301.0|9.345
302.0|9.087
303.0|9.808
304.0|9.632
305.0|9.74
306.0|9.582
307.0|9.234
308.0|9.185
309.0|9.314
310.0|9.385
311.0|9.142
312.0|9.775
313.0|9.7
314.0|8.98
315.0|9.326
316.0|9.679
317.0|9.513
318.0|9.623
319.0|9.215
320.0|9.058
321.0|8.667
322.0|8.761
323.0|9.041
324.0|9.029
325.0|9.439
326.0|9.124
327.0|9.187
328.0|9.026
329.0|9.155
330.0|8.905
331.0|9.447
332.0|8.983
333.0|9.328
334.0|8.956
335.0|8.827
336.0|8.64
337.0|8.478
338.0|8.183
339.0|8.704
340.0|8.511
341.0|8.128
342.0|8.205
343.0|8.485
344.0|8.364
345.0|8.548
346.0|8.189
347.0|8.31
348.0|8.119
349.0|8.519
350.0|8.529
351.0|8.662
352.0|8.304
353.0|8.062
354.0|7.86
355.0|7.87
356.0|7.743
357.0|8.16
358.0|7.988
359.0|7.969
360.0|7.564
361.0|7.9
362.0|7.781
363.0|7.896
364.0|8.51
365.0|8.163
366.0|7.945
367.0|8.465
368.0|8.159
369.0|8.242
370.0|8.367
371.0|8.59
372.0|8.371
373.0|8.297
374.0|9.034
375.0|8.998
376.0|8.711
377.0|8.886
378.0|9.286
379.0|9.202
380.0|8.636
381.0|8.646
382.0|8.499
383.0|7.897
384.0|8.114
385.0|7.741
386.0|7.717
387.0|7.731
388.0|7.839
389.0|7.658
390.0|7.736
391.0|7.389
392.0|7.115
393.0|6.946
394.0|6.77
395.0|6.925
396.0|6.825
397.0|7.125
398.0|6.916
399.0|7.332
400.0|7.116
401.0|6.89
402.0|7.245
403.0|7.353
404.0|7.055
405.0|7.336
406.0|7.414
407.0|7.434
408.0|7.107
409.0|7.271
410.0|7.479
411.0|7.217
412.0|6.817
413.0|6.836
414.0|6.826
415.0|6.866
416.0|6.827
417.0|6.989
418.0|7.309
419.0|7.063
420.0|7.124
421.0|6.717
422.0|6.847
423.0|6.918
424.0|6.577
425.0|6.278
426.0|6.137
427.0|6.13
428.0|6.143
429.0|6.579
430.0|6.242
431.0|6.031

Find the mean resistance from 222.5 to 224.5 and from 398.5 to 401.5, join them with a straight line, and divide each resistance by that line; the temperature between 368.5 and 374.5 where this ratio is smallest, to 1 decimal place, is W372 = 369.0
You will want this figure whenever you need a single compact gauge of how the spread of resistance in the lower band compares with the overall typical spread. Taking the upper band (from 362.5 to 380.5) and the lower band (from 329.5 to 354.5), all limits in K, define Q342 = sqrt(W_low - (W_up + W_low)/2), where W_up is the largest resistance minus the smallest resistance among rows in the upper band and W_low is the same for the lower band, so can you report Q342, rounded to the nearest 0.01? 0.31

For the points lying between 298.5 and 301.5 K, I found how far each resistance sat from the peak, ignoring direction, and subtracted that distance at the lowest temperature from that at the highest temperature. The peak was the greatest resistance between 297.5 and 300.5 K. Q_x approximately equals -0.1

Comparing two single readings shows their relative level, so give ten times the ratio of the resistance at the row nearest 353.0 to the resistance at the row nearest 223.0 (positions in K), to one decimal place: 6.8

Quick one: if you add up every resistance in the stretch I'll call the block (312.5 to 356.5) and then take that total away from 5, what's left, -380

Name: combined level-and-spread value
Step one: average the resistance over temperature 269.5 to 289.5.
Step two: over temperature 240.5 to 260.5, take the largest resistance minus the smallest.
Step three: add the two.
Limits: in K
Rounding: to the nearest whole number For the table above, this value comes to 13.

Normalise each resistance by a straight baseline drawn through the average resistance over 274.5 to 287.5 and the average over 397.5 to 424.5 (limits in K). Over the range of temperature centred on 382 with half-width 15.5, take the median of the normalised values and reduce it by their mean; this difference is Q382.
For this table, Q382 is -0.010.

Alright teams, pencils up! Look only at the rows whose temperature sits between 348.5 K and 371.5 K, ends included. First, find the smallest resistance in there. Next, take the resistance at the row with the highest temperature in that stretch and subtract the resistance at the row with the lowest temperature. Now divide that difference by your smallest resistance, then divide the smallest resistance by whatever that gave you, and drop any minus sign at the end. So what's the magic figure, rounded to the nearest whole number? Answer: 806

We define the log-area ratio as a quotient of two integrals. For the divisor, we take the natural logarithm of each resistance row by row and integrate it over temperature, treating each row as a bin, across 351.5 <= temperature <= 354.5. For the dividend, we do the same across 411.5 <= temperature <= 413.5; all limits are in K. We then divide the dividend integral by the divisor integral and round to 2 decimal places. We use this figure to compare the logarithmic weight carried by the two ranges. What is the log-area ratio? 0.61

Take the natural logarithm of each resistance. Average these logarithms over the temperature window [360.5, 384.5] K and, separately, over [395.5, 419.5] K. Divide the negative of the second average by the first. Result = -0.92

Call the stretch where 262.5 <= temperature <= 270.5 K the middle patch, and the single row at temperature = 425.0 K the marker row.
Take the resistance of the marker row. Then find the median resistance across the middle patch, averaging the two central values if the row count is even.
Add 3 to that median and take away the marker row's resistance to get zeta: 7.7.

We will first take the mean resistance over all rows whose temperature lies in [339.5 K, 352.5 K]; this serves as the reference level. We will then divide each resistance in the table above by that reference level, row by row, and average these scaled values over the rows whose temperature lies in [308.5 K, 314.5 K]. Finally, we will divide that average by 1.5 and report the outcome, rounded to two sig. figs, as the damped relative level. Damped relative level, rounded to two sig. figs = 0.75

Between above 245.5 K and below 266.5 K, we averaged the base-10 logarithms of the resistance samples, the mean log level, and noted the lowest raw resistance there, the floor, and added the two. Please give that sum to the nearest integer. 11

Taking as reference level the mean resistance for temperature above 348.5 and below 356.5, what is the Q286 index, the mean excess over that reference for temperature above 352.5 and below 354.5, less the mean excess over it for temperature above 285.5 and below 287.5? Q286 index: -3.4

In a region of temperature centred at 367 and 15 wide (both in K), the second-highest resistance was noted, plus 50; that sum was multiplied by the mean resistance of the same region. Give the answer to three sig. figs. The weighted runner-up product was 482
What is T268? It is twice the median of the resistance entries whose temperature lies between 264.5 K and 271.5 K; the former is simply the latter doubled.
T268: 21.7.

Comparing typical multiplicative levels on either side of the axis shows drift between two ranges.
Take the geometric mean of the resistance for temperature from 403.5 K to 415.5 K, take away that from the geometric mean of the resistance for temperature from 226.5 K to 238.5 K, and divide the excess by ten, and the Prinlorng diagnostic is 0.45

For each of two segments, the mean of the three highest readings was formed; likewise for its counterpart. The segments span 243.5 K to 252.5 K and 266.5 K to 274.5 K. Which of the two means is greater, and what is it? 11.2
